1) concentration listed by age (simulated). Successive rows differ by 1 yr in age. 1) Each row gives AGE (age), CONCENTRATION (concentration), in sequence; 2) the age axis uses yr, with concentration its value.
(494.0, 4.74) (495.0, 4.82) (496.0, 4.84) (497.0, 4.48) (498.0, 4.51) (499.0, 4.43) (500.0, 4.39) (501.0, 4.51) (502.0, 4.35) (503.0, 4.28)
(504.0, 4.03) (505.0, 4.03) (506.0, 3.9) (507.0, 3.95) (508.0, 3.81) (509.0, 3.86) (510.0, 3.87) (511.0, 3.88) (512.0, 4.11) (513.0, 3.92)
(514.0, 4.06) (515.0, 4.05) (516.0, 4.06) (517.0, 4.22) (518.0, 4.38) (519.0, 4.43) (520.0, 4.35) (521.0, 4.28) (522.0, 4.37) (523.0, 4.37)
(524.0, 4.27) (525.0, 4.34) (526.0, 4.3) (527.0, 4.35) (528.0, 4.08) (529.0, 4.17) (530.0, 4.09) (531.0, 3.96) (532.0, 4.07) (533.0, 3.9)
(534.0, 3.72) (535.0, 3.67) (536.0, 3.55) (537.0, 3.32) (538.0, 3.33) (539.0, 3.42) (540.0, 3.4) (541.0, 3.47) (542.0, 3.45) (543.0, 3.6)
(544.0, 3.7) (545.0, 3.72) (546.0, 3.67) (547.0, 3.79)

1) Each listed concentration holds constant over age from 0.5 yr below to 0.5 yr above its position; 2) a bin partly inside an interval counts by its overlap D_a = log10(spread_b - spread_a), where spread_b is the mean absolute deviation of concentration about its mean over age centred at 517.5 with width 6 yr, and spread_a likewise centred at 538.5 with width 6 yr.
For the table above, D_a -1.13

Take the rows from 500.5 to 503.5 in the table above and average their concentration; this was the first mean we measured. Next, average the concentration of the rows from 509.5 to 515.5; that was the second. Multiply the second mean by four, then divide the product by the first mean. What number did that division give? 3.6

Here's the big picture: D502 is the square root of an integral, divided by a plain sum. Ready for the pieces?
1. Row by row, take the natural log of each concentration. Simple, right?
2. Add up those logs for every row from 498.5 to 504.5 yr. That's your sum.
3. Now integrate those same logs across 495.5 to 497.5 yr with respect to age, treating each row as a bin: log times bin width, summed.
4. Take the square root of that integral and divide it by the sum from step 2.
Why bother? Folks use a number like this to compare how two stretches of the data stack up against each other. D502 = 0.20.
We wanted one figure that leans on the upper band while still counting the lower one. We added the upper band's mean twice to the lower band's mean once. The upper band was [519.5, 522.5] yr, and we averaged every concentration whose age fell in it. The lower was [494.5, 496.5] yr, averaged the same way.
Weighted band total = 13.5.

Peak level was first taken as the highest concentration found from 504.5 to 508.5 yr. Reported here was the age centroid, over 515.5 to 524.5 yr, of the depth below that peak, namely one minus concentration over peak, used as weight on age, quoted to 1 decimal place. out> 520.5 yr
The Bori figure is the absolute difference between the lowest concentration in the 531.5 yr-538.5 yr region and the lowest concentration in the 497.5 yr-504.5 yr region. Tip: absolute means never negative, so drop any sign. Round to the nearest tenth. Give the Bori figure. 0.7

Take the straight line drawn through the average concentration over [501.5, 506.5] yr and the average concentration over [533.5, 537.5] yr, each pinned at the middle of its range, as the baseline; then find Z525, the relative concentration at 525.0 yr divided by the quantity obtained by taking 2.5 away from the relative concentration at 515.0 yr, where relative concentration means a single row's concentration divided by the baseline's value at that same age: -0.788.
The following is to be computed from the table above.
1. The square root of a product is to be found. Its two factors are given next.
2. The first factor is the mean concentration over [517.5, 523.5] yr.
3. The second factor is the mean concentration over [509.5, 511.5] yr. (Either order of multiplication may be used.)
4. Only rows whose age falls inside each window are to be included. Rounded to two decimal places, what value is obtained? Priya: 4.11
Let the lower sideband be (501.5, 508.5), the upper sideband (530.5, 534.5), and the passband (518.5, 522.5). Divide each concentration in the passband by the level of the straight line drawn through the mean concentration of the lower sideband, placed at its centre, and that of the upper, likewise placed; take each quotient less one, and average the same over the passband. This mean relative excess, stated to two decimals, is 0.10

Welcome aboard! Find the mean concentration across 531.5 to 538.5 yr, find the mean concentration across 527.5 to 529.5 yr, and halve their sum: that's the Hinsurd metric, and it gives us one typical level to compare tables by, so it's 3.89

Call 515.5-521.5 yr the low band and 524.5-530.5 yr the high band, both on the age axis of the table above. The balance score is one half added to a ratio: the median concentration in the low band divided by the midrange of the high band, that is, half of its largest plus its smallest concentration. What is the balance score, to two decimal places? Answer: 1.52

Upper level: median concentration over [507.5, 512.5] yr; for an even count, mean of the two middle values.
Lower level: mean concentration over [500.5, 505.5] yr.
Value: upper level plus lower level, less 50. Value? -41.9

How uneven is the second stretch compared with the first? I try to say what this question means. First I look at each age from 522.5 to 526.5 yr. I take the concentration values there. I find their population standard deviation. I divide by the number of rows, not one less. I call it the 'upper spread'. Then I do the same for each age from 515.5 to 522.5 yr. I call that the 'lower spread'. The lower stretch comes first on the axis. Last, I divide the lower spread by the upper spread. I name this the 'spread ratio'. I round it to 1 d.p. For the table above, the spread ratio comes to 3.1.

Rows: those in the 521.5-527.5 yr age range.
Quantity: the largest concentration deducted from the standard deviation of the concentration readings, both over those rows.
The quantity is -4.33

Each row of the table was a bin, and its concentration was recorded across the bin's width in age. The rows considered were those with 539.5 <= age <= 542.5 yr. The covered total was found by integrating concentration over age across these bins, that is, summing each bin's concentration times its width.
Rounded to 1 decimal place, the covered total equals 10.3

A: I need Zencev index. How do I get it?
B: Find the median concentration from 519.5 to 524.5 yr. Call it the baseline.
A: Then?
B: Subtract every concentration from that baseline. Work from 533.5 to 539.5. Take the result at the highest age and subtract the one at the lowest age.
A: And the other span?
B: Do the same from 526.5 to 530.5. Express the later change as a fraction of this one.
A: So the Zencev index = 1.2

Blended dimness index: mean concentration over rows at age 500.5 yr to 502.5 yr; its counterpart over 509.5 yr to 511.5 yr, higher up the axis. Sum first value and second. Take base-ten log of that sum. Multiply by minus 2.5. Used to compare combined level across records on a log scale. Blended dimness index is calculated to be -2.30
